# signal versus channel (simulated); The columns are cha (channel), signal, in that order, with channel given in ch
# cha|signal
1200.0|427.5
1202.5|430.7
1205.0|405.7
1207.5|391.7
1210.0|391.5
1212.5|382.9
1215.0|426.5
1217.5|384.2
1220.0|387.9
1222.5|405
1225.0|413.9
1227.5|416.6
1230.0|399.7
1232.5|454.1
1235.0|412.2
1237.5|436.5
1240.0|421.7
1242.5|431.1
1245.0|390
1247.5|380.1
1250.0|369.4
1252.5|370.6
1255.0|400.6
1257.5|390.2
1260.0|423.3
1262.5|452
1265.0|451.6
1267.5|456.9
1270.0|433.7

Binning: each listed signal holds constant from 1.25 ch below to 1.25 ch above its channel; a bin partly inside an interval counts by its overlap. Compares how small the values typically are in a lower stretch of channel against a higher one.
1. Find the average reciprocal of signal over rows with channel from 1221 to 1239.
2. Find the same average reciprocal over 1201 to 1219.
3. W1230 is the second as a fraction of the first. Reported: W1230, 1.04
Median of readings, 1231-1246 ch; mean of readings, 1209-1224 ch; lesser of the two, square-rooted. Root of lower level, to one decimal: 19.9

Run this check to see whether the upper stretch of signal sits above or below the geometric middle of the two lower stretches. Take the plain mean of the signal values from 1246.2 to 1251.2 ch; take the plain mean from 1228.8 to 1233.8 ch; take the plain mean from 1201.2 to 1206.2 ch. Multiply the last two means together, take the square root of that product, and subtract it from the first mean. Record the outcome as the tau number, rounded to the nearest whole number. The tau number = -48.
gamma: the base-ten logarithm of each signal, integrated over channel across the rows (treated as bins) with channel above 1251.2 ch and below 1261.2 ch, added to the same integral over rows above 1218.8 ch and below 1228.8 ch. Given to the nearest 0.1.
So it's 52.1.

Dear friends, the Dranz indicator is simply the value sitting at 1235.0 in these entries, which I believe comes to 412.2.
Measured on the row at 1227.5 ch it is 416.6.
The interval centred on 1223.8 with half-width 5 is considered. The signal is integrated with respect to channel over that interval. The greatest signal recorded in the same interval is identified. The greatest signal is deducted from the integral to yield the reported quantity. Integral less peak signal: 3642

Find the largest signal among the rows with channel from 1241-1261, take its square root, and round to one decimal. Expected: 20.8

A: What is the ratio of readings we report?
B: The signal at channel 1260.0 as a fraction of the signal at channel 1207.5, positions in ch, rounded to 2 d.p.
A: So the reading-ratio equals 1.08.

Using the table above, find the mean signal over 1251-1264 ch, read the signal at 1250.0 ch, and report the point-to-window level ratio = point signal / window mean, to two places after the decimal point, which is 0.91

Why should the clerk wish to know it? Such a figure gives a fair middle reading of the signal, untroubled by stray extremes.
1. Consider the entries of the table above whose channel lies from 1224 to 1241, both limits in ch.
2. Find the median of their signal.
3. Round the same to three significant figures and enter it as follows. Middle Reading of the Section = 417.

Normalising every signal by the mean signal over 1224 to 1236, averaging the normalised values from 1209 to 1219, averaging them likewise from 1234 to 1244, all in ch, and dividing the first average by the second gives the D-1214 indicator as 0.93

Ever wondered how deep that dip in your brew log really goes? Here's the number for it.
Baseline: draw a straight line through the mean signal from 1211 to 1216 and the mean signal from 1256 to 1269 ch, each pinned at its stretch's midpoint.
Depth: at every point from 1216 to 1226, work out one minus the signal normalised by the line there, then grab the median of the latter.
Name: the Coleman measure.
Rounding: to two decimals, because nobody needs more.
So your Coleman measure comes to 0.03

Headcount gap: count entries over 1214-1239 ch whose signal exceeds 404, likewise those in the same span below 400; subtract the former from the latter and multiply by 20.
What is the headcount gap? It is -80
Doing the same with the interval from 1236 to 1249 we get -20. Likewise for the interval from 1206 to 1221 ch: 80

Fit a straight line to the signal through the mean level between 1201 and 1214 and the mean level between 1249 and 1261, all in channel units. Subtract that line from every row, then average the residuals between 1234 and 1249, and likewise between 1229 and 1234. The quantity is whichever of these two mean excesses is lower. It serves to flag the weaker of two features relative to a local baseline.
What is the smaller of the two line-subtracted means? 18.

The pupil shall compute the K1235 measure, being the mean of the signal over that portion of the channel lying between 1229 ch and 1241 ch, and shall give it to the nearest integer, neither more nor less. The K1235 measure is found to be 425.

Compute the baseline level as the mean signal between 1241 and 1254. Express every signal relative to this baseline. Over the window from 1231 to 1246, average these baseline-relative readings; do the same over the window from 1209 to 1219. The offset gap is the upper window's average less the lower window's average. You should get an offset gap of 28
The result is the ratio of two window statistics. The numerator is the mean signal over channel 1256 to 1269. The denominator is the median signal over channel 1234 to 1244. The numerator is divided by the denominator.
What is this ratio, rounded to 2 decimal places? 1.02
